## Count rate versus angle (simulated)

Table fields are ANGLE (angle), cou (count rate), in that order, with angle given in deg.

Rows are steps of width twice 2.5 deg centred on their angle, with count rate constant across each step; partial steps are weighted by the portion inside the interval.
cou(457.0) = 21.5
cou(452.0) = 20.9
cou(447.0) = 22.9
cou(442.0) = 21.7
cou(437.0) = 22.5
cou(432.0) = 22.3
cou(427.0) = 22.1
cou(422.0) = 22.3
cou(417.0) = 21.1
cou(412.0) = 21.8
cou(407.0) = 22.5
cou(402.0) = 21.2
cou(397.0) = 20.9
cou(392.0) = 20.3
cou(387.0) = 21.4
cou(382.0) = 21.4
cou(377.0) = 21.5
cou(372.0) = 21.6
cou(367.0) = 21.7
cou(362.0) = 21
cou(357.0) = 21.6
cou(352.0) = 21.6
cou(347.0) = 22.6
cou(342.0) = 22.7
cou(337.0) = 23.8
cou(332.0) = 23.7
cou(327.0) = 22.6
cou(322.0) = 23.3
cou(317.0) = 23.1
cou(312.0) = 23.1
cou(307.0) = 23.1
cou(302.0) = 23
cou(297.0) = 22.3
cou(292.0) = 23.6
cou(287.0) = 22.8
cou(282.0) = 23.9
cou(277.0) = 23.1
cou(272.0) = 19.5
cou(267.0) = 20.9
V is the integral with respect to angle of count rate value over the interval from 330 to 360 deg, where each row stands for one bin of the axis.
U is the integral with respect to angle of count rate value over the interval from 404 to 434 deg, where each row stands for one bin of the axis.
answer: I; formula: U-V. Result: -19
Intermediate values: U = 660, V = 679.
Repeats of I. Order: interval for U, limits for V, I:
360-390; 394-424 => -5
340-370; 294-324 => -34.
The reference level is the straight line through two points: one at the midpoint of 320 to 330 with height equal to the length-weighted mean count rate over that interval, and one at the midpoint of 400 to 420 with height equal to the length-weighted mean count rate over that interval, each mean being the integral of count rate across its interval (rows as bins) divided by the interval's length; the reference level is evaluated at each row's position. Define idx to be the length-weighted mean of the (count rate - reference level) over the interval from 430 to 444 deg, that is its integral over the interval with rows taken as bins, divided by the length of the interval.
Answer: 0.91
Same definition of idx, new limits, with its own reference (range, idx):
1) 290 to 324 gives -0.18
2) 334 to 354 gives 0.05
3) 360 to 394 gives -0.89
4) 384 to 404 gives -0.97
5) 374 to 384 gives -0.69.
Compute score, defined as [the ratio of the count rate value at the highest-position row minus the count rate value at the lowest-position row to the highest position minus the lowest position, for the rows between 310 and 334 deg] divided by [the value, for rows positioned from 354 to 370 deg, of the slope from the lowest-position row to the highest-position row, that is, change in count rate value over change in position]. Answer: 3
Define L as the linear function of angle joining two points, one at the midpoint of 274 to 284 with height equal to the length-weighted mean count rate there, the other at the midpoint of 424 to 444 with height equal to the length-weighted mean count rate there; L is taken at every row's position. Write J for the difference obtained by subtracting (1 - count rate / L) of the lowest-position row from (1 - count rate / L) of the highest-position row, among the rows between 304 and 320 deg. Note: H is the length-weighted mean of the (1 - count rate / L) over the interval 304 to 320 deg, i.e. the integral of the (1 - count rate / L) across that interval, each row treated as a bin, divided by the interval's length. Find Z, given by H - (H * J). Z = 0.00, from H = 0.00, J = 0.00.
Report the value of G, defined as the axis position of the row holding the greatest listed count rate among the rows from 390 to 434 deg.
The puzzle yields 407.0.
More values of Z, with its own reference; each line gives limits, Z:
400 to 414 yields 0.02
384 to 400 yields 0.07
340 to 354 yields 0.02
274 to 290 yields 0.00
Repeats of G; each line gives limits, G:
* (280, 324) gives 282.0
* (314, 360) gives 337.0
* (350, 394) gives 367.0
